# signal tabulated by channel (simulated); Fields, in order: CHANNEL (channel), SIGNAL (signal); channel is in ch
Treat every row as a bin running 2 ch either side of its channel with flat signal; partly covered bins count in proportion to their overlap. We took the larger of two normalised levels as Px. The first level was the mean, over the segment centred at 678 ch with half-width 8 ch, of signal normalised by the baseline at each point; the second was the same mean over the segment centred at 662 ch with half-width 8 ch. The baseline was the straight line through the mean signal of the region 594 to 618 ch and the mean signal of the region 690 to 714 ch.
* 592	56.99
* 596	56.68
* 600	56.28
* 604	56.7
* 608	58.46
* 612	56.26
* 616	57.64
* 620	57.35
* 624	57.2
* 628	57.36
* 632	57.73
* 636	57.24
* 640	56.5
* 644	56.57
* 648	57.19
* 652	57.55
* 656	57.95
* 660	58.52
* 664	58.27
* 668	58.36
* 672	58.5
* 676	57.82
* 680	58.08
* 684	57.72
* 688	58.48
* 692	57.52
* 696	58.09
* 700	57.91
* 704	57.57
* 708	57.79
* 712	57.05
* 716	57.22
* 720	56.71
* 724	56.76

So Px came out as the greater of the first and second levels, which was 1.02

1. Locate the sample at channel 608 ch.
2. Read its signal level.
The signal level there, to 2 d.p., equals 58.46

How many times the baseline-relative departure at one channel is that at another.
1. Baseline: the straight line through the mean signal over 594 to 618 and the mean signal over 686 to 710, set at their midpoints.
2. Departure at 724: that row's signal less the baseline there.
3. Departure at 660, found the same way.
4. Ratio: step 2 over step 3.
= -1.4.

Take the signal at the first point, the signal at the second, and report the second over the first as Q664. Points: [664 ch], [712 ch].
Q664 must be 0.98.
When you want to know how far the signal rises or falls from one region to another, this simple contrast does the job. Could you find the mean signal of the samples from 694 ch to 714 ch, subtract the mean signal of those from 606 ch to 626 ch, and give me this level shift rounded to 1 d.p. 0.3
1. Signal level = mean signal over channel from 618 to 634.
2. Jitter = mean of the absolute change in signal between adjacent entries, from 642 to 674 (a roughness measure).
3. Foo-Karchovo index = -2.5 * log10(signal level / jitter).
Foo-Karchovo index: -5.55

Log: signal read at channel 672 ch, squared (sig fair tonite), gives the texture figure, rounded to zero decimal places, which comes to 3422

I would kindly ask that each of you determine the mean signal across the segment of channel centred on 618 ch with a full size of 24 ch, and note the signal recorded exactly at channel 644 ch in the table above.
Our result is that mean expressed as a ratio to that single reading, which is 1.014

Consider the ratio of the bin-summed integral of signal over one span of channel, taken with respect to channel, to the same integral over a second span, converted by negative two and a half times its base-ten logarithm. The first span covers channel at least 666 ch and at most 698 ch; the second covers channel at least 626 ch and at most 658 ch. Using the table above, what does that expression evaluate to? -0.015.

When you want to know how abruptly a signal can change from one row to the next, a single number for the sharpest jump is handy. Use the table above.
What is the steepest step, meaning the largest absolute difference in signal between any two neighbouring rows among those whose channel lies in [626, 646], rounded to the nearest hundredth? 0.74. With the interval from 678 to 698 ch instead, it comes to 0.96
